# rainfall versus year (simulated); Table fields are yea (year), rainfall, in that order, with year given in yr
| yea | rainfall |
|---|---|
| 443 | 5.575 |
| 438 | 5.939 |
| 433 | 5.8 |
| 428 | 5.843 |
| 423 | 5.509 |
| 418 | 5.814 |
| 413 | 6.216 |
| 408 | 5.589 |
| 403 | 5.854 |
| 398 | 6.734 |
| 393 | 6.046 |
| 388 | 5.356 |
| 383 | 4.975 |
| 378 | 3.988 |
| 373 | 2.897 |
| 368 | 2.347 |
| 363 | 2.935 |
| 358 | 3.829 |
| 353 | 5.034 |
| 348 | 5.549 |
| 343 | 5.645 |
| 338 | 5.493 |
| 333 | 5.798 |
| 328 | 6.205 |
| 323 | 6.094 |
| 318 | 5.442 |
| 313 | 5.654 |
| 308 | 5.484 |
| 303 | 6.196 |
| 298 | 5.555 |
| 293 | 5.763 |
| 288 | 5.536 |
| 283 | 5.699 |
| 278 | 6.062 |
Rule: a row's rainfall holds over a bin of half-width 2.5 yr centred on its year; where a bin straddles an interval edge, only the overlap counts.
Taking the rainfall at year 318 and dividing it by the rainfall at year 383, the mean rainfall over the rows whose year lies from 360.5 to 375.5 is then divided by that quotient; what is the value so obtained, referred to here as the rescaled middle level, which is 2.5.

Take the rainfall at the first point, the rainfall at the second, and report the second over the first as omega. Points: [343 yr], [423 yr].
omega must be 0.98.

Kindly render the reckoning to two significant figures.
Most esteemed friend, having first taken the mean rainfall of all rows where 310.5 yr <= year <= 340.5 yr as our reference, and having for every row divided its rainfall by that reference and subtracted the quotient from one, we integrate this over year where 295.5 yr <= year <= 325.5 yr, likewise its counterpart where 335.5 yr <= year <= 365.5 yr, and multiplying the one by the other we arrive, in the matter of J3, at 1.2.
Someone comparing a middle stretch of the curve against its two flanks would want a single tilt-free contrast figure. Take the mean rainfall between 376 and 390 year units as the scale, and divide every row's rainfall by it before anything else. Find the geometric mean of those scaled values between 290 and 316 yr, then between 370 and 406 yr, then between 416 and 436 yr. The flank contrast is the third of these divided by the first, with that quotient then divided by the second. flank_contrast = 1.0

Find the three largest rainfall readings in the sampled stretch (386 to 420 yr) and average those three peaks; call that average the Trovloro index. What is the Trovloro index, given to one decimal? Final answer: 6.3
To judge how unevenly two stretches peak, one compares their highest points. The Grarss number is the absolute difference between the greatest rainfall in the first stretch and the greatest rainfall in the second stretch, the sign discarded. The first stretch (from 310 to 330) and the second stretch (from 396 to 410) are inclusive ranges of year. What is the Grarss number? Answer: 0.5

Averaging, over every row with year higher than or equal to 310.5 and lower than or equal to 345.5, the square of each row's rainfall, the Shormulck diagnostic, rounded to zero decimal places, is 33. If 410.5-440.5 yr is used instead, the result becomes 34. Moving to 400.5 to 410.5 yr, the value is 33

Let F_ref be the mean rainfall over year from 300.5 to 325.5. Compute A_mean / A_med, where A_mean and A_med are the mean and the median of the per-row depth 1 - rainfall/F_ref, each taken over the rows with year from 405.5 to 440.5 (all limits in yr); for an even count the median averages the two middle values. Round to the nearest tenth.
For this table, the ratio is 1.0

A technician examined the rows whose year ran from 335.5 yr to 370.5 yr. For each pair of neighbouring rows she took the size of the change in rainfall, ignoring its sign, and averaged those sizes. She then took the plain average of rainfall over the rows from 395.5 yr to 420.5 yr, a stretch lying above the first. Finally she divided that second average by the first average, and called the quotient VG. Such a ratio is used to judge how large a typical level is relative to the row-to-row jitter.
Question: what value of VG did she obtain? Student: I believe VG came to 11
